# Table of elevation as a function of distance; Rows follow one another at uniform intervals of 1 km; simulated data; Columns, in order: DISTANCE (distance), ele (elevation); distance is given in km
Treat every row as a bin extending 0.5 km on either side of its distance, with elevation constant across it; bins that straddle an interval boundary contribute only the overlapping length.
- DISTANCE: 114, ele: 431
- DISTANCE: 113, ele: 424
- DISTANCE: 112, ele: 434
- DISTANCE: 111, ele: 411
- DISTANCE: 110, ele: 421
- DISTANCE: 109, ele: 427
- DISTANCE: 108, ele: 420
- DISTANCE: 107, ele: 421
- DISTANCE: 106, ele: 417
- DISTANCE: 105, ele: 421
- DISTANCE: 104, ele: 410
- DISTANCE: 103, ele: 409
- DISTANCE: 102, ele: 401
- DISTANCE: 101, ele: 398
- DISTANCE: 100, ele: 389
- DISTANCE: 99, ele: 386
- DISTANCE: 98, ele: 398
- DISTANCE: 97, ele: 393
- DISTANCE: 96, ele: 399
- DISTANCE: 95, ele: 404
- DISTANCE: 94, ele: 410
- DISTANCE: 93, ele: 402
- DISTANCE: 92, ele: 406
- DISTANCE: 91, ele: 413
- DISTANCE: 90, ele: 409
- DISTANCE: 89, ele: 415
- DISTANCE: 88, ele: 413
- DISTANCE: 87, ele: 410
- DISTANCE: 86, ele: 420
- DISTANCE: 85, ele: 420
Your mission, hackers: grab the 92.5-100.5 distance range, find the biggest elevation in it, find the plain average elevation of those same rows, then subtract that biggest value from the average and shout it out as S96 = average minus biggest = -12.4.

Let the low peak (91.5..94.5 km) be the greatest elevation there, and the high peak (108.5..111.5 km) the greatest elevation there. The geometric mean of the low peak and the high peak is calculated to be 418.4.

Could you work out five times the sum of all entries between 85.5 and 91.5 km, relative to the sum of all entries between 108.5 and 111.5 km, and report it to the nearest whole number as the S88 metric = 10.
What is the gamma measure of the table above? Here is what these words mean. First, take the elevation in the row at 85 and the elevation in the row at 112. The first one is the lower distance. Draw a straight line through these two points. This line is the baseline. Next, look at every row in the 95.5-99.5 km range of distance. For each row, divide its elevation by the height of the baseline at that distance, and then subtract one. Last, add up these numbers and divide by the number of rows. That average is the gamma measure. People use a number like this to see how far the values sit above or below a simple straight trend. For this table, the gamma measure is -0.076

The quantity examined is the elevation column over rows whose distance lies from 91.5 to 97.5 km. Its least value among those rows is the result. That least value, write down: 393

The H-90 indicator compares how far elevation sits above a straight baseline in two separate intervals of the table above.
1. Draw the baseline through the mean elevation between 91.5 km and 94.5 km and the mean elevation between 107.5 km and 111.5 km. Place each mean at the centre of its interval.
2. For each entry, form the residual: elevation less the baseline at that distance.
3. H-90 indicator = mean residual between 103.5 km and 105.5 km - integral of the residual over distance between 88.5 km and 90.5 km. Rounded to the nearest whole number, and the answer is -18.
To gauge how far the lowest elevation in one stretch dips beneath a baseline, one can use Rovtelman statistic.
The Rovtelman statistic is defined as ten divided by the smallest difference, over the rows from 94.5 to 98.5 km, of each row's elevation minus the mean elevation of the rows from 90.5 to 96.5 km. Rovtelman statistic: -0.8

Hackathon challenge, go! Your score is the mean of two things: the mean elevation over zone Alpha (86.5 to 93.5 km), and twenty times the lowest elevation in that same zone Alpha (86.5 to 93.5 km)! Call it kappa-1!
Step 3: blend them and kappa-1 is 4225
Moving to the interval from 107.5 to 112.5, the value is 4321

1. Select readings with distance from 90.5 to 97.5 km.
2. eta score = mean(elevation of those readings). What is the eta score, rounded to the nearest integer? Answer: 404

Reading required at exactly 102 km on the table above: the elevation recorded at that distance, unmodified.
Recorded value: 401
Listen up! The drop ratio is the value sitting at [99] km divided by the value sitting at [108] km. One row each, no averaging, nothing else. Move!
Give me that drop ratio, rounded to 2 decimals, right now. 0.92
